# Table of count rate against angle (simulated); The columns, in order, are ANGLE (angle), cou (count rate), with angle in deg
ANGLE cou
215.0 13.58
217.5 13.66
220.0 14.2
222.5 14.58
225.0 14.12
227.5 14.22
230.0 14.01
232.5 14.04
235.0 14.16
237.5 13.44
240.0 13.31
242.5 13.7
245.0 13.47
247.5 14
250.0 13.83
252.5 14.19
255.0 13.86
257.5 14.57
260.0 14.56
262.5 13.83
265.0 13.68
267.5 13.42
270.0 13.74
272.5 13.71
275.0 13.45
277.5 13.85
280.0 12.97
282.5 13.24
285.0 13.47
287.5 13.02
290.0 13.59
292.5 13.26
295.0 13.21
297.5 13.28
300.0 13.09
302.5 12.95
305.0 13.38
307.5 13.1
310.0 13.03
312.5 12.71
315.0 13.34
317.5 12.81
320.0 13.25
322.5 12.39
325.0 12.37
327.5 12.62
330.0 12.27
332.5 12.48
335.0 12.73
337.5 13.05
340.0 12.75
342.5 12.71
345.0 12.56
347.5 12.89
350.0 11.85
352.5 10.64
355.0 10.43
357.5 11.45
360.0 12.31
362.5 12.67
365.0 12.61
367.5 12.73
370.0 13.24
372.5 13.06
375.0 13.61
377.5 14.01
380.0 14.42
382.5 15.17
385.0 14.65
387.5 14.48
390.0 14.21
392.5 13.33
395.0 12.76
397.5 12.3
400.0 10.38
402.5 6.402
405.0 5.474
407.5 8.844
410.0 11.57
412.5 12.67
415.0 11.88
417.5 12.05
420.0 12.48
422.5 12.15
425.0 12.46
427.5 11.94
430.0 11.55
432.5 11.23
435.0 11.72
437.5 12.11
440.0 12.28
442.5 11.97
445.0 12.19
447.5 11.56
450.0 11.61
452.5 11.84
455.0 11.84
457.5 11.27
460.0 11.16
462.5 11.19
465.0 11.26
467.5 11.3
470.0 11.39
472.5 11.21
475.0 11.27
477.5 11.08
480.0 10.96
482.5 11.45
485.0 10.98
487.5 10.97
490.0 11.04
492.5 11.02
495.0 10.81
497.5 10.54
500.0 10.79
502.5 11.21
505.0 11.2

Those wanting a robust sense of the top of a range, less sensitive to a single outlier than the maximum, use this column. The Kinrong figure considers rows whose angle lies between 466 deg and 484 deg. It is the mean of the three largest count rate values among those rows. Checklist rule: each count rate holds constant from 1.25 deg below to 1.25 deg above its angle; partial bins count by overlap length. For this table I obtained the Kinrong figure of 11.4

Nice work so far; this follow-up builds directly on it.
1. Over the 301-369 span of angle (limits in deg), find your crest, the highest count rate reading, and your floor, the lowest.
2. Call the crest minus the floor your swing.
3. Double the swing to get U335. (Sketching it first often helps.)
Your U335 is 5.9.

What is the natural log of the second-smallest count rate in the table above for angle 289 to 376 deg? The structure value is 2.36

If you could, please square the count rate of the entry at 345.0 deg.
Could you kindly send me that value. 158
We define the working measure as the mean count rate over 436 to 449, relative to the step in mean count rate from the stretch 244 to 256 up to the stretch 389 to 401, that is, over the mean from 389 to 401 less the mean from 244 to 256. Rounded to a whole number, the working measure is -9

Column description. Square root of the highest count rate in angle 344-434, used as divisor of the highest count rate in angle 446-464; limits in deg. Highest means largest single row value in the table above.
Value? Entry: 3.04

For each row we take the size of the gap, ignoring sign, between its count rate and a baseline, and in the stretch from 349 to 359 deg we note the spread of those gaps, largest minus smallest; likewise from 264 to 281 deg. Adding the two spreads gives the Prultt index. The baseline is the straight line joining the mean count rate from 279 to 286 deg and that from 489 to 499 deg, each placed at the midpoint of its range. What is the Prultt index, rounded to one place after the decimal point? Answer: 1.9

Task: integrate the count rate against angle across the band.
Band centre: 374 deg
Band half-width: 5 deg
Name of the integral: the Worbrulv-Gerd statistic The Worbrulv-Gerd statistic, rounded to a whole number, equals 135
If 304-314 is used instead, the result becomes 131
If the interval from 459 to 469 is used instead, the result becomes 112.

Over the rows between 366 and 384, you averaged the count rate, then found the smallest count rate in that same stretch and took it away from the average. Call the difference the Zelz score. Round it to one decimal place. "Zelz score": 1.0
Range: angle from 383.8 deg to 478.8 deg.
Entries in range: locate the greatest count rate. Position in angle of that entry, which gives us 385.0 deg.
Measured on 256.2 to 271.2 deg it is 257.5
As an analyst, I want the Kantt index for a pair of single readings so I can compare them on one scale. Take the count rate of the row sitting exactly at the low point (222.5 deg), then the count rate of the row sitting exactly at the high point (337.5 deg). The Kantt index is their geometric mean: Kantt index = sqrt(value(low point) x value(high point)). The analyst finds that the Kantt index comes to 13.8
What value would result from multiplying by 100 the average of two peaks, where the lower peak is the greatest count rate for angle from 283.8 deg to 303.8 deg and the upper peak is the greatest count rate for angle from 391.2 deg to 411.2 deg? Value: 1346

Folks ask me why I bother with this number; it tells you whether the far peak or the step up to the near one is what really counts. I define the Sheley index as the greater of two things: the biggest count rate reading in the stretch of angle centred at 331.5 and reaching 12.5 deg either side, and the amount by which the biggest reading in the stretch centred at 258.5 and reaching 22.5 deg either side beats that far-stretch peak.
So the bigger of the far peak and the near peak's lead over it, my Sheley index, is 13.25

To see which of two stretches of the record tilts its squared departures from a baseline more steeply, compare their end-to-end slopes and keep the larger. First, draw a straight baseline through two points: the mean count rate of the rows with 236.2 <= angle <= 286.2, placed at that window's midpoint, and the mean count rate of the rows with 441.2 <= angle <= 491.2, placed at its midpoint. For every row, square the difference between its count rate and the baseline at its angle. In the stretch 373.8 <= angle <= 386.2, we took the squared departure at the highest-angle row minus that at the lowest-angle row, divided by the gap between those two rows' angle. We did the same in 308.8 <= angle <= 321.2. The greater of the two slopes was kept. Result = 0.41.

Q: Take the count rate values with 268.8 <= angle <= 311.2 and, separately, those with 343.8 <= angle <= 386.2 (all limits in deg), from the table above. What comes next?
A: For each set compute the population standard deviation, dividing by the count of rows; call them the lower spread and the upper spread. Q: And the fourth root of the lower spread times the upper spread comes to 0.77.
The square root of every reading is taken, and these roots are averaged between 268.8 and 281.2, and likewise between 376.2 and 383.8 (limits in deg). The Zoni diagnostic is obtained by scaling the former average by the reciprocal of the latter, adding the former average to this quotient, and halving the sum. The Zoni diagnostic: 2.32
